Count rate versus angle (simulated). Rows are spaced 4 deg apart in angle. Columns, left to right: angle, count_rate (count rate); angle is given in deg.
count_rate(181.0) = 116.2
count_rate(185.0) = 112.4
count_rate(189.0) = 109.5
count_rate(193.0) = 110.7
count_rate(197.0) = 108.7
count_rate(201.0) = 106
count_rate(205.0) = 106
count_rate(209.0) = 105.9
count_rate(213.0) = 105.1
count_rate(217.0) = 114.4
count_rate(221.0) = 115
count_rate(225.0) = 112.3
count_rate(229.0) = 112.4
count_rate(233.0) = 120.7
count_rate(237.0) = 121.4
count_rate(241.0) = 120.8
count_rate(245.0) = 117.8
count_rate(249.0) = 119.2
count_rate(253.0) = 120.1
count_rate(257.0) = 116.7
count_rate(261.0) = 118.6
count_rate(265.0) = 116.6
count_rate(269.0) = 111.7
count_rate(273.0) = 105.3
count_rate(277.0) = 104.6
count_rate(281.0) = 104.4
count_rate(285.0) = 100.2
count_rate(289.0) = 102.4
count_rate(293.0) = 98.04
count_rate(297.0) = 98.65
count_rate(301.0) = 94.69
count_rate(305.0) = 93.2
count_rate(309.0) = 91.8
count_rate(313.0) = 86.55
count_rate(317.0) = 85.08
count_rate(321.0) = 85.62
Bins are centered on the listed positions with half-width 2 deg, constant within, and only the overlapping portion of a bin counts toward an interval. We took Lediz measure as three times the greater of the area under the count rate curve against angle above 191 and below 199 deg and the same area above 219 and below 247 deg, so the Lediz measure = 9845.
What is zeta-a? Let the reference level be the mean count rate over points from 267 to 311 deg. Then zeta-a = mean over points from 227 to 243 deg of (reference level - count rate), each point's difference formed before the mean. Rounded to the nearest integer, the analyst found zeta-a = -18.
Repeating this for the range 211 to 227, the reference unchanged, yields -11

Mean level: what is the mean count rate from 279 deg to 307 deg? 99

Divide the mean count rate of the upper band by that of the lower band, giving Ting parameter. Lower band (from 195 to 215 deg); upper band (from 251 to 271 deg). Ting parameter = 1.10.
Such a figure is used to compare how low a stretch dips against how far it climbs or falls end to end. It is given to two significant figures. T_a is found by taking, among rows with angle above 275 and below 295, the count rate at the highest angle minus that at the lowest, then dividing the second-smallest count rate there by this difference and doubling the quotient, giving -31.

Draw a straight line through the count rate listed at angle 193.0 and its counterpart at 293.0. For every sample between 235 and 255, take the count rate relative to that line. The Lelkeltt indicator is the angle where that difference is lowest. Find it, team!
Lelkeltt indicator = 245.0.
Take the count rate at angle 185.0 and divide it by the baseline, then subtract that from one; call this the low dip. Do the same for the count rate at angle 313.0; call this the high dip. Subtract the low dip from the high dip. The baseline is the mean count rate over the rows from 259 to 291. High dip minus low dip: 0.24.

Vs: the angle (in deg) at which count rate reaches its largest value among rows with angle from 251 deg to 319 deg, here 253.0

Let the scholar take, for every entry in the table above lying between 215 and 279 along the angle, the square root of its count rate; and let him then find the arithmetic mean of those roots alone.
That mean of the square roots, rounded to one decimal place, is 10.7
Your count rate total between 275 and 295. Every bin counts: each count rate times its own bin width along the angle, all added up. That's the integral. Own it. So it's 2039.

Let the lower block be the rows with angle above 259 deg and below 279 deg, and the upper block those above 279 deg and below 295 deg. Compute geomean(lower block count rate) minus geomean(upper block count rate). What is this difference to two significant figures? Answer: 10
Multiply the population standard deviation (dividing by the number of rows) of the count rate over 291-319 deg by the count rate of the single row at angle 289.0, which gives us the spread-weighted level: 497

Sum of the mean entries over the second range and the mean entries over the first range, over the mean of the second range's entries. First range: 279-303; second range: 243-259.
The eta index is 1.84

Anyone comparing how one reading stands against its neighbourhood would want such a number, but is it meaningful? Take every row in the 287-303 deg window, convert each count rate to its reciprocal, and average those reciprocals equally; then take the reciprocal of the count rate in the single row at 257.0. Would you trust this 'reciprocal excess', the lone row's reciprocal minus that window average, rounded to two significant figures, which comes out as -0.0016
